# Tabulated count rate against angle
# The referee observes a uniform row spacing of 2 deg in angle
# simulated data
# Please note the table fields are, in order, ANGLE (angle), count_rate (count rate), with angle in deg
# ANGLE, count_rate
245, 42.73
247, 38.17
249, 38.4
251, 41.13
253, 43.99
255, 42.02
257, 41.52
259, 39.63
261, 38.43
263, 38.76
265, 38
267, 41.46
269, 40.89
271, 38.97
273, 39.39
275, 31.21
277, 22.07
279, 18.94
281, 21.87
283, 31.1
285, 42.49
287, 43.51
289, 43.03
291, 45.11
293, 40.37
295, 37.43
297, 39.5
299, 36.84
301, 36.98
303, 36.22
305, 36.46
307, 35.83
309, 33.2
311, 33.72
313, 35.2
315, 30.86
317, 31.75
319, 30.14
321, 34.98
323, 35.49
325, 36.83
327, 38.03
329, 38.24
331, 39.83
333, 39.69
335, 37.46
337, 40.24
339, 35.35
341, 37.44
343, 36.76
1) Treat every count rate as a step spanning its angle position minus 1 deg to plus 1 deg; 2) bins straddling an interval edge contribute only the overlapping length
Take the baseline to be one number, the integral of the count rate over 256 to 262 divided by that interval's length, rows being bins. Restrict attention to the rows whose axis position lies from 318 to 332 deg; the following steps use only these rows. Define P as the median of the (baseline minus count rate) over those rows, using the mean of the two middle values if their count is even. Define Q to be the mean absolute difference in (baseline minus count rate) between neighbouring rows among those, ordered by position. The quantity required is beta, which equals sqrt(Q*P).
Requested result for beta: 2.2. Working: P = 3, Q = 1.6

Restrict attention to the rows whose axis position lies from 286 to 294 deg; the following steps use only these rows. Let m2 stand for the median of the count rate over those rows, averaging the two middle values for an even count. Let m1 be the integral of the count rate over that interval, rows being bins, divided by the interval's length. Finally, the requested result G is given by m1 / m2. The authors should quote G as 0.99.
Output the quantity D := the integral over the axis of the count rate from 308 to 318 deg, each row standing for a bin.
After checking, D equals 329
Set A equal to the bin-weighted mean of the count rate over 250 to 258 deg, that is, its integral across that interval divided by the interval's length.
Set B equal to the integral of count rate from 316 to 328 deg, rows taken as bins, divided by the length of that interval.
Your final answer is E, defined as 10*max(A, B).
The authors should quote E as 422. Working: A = 42.2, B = 35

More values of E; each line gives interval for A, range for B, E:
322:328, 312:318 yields 368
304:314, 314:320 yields 349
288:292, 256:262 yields 441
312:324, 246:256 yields 407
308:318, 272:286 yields 329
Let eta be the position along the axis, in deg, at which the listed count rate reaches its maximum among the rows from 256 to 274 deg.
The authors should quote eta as 257 deg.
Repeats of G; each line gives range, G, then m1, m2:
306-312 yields 1.02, 34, 34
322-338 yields 1.00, 38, 38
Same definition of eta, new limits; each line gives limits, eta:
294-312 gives 297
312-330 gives 329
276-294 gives 291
